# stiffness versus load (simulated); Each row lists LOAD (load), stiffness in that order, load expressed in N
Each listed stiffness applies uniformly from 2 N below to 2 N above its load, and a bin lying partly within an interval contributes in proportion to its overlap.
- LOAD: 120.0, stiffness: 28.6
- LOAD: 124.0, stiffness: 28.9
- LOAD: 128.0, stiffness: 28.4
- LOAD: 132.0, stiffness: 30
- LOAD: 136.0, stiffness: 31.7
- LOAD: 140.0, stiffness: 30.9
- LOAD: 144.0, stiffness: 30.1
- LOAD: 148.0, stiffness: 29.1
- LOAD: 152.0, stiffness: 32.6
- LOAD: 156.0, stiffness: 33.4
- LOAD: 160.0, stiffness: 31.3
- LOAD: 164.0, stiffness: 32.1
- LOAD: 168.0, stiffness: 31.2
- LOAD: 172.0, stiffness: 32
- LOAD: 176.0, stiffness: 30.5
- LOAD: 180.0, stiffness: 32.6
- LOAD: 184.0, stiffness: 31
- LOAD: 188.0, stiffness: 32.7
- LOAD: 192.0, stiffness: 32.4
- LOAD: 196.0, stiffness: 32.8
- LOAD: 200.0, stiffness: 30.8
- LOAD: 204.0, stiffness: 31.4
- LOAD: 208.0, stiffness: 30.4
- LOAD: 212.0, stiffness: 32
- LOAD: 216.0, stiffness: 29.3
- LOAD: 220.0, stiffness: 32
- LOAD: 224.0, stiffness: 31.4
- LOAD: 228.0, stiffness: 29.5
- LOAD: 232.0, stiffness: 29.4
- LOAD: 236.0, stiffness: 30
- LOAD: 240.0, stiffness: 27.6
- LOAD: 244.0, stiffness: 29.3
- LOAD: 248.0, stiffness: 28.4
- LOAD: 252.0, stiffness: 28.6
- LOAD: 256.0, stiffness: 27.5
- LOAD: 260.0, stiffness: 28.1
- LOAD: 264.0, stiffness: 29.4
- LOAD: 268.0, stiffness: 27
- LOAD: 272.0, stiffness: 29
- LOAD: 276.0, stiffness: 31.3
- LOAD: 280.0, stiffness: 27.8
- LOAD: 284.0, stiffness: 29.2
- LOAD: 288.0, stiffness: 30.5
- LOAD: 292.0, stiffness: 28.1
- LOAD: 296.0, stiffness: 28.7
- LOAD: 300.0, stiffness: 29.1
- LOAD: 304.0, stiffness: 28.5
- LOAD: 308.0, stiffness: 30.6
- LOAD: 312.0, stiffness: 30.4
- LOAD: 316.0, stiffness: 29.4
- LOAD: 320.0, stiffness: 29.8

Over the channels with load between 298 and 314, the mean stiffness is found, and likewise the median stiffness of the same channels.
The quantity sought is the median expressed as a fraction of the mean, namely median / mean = 1.00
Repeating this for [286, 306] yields 0.99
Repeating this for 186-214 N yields 1.01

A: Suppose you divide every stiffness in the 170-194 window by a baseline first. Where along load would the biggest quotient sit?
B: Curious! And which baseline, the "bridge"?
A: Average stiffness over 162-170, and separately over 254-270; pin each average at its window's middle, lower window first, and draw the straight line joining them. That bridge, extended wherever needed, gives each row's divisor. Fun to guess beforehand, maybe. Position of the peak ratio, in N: 188.0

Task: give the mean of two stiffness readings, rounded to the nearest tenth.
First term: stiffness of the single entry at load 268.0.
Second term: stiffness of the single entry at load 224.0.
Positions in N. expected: 29.2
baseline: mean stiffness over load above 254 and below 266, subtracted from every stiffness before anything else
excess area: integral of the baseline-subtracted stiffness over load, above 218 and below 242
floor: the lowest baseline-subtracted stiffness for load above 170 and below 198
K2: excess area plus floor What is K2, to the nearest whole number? 42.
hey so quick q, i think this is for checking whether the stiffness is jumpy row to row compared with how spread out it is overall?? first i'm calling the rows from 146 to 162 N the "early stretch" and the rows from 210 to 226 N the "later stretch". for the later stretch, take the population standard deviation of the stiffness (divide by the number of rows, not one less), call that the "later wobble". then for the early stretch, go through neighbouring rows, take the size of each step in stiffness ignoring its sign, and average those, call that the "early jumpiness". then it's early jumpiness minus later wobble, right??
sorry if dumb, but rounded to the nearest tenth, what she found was 1.0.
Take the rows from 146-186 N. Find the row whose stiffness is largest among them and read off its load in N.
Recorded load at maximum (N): 156.0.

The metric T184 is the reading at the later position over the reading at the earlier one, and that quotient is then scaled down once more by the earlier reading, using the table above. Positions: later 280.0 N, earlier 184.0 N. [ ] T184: 0.0289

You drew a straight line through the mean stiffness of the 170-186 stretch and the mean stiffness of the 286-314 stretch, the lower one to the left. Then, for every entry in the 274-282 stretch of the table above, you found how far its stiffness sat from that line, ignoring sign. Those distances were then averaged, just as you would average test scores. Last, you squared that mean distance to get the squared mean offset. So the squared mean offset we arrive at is 2.9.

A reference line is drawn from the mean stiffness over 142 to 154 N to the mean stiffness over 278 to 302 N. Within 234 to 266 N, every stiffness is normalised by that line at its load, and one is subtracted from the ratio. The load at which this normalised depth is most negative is 240.0 N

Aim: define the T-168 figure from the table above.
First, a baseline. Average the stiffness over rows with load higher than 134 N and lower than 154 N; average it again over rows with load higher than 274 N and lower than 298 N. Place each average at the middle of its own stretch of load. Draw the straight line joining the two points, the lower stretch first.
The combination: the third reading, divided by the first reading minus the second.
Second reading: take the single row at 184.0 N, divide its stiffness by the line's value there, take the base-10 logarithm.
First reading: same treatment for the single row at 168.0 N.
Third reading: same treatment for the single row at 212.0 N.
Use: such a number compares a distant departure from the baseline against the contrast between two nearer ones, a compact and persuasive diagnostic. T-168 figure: 129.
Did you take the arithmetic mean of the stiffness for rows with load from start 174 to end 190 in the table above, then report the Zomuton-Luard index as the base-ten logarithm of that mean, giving 1.50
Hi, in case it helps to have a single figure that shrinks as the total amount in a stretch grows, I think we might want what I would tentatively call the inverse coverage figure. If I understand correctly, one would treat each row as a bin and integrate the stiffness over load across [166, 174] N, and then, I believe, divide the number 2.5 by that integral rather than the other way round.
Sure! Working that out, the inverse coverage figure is 0.0099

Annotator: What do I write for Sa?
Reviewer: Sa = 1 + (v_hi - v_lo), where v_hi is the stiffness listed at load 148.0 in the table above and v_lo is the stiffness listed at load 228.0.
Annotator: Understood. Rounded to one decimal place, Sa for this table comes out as 0.6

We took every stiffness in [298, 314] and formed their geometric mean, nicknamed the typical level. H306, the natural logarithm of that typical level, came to 3.39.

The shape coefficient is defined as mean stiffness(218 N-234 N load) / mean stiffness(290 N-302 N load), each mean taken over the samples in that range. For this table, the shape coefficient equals 1.07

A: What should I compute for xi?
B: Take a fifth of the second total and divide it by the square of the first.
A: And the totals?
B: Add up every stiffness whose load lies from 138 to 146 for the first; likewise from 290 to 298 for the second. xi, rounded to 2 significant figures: 0.0031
